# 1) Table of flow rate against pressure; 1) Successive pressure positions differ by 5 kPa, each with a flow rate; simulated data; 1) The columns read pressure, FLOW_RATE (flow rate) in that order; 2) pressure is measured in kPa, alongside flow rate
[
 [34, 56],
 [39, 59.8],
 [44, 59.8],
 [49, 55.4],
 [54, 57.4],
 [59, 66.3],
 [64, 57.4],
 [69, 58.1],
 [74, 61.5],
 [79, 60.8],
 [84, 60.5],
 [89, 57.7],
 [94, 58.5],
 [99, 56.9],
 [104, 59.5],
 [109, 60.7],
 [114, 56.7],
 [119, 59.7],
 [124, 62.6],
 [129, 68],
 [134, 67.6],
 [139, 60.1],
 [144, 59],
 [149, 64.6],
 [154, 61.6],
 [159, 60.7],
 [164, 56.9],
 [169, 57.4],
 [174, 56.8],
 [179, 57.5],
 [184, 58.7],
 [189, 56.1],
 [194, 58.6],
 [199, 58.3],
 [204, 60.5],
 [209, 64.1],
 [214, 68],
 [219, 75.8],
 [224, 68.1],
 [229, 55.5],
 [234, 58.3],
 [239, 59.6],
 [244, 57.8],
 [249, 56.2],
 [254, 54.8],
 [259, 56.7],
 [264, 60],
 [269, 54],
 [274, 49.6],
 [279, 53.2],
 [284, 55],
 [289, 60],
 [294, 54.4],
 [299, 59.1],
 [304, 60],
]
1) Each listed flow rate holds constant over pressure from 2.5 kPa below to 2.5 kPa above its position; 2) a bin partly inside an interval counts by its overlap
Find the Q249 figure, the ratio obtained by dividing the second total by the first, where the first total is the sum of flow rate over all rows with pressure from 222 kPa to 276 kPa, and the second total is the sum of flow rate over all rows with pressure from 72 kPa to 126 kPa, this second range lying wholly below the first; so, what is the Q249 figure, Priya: 1.039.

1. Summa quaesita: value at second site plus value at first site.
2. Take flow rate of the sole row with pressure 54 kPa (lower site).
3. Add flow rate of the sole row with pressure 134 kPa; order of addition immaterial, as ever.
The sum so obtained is 125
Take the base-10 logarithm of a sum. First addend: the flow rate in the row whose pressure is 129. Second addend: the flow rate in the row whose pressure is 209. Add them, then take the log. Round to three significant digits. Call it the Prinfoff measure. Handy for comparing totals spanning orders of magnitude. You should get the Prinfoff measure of 2.12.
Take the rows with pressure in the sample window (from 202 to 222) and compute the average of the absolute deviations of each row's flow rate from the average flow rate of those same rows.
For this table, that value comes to 4.8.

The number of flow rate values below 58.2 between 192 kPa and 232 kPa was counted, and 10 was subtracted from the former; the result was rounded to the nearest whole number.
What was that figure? -9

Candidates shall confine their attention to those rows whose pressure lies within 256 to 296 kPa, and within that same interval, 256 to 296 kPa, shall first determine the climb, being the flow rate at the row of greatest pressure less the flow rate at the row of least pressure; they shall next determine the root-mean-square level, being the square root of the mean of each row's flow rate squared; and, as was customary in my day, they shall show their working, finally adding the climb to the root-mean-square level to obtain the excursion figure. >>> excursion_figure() 53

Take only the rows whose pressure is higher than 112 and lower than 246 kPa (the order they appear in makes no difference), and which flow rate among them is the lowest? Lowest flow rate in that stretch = 55.5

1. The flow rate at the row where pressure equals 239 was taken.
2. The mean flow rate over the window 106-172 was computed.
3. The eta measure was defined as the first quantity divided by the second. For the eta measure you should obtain 0.97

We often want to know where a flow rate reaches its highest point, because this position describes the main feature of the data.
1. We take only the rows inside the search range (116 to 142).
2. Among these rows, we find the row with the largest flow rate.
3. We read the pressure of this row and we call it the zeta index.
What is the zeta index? 129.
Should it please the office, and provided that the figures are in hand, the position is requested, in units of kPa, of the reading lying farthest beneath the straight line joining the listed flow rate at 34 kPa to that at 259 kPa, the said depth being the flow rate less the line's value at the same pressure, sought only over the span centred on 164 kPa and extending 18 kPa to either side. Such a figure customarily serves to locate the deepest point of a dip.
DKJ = 174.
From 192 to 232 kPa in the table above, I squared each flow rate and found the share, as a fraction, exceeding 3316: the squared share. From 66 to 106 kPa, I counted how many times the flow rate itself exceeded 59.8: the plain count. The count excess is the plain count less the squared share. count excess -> 2.1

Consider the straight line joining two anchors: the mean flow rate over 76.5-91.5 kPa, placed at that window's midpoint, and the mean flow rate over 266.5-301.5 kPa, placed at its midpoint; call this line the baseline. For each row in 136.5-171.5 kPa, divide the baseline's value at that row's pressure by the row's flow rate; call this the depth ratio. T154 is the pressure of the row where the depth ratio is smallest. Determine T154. 149 kPa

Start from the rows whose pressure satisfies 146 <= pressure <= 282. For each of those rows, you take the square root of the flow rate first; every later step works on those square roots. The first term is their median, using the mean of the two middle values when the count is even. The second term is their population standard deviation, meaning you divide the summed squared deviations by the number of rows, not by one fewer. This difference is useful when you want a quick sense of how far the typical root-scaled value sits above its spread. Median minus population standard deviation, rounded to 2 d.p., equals 7.31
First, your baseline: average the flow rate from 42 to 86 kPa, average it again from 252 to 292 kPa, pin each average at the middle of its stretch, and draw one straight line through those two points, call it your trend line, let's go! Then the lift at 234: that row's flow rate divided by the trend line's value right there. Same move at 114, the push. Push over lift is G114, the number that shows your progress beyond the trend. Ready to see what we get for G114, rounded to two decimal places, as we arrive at 0.93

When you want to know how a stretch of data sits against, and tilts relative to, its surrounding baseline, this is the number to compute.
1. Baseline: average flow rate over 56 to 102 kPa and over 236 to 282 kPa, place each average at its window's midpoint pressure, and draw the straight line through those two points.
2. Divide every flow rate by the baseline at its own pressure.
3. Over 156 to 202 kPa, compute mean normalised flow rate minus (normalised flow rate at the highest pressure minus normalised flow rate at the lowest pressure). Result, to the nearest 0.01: 1.03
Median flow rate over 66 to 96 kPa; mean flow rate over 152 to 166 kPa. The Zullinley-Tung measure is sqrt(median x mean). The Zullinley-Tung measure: 59.6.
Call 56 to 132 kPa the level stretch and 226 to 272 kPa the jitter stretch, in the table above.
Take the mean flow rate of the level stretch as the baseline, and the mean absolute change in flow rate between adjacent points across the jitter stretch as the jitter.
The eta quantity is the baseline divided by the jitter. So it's 24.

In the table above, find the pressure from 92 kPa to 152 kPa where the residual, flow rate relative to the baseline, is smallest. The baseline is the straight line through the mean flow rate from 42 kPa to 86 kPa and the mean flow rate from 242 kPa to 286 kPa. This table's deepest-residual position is 99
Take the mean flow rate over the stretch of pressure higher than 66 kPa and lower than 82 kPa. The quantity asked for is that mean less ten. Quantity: 50.1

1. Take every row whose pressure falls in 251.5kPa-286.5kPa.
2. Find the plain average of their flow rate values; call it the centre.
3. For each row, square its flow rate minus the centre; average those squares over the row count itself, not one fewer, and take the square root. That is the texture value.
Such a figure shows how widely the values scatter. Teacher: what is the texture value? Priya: 2.9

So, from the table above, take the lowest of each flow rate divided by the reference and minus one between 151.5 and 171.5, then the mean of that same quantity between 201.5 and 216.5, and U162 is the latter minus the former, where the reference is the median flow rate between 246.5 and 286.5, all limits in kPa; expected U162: 0.13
